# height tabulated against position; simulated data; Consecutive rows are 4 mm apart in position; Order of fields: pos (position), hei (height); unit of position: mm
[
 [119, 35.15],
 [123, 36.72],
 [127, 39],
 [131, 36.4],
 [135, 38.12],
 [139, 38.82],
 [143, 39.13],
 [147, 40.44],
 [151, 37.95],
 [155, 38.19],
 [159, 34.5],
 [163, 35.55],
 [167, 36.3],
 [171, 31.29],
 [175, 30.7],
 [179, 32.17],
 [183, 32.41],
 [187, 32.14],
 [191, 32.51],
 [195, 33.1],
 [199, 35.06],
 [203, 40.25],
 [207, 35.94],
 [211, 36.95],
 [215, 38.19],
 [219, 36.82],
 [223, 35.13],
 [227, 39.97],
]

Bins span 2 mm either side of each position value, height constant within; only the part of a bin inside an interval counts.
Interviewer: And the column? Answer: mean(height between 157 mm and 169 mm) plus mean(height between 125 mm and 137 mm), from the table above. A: 73.3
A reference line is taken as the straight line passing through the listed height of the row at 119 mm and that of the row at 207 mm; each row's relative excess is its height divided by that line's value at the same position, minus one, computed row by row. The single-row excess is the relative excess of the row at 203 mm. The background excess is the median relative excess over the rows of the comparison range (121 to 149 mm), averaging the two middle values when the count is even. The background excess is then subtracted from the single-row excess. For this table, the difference 0.02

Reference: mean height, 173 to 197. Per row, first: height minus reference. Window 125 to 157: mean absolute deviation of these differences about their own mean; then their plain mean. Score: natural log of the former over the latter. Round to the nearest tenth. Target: -2.0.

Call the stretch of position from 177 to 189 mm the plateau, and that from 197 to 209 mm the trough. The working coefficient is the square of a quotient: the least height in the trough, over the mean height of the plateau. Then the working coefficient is 1.18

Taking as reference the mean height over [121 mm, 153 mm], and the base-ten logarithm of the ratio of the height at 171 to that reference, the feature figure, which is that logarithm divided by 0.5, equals -0.18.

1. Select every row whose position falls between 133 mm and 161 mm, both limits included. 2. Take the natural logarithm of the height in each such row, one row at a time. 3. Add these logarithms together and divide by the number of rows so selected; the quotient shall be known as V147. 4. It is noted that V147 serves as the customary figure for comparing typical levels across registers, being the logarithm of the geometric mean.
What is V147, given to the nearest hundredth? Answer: 3.64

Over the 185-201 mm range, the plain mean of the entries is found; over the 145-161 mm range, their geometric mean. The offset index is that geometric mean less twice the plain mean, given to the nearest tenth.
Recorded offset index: -28.7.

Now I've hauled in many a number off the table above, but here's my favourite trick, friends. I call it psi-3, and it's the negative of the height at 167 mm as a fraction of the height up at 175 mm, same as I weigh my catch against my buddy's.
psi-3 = -1.18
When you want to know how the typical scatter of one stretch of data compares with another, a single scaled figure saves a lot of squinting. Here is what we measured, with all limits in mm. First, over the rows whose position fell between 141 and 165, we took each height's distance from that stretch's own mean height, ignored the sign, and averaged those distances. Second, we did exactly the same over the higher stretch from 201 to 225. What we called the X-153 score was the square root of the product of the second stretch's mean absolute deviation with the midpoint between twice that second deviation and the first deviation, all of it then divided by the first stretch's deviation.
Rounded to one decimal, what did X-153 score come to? 1.0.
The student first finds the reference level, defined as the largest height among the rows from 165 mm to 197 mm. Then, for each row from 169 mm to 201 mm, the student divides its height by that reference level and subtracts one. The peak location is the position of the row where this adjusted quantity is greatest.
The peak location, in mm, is 199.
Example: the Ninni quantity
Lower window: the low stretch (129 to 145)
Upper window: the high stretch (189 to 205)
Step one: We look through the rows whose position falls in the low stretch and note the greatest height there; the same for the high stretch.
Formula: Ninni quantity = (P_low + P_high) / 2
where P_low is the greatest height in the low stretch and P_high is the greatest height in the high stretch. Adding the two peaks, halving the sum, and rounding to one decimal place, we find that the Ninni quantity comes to 39.7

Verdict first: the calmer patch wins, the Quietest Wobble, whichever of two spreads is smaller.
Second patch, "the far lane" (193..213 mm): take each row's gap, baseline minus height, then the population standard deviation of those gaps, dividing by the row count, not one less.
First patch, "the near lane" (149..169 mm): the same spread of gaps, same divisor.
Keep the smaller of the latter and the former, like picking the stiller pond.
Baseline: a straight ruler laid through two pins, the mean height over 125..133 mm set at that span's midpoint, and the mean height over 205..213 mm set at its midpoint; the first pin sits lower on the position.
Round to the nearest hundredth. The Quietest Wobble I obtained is 1.36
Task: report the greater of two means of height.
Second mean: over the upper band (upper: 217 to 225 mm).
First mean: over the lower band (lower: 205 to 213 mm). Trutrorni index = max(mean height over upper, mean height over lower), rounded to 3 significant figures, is 36.4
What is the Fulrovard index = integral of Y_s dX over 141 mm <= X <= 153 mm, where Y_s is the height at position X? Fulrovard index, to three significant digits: 470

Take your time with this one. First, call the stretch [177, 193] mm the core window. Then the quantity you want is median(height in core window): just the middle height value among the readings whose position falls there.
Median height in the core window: 32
